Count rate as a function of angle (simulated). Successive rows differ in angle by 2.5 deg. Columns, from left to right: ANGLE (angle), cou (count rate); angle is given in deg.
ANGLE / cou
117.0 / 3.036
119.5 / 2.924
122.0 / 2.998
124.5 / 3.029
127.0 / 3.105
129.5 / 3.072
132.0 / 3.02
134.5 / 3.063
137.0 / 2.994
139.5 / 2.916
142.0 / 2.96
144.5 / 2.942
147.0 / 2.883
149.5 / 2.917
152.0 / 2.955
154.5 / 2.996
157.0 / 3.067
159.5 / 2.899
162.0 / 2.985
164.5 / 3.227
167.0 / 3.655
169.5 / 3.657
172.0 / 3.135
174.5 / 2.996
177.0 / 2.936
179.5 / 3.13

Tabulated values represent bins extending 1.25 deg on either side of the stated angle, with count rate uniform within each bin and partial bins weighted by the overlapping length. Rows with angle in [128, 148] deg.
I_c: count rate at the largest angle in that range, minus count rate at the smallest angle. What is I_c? -0.19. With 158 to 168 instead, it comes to 0.76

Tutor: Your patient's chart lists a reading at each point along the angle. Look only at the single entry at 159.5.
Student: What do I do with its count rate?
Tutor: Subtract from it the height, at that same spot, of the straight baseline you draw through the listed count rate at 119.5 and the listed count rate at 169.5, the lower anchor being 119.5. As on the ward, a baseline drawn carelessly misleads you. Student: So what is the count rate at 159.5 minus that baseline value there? -0.61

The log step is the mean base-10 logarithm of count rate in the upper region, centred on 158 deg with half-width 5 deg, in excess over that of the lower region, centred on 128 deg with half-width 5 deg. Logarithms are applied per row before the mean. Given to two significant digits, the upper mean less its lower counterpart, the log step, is -0.010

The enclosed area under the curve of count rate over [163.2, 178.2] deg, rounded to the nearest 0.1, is 49.0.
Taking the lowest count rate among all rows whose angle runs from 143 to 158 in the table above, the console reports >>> 2.883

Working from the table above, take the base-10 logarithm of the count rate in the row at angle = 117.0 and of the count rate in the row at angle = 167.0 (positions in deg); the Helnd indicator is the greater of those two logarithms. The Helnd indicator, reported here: 0.56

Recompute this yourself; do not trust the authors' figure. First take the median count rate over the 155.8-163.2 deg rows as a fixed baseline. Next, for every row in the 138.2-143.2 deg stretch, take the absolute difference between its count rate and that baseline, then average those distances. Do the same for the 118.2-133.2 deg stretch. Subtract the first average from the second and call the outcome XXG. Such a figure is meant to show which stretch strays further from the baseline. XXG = 0.013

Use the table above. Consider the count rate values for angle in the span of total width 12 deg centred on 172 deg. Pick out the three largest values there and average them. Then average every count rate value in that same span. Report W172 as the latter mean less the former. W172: -0.21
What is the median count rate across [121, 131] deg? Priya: 3.05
